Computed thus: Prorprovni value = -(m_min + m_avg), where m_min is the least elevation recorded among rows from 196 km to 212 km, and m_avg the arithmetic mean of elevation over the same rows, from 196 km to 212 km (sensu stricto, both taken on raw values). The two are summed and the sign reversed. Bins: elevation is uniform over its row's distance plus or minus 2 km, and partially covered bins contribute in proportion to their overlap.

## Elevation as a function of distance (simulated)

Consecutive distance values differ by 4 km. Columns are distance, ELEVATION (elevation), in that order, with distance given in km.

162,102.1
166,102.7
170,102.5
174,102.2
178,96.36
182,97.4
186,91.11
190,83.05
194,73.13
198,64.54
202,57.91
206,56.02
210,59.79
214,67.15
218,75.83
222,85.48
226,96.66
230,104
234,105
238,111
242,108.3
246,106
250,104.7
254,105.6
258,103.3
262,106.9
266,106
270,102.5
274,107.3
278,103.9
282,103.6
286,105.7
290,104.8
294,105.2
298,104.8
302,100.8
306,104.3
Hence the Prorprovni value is -116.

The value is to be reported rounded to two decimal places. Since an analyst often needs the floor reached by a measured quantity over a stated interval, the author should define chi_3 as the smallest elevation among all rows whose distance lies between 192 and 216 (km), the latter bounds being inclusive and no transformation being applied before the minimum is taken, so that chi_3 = 56.02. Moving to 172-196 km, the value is 73.13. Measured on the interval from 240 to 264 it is 103.30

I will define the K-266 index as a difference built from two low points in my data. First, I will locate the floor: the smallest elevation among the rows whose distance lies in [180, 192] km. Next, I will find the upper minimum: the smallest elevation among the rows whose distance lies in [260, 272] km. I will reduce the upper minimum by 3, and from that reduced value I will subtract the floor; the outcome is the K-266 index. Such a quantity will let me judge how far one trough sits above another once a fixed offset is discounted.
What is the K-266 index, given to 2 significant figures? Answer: 16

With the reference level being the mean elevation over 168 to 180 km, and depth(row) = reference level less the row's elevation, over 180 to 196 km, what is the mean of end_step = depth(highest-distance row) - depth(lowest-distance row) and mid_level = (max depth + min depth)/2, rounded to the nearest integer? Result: 20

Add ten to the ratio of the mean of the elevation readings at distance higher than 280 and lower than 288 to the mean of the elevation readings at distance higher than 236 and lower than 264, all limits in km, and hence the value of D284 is 11.0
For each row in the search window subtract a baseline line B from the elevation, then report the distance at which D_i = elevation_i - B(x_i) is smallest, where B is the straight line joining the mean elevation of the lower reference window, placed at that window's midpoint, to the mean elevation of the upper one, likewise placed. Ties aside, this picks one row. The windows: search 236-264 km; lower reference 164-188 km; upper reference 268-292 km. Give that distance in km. 258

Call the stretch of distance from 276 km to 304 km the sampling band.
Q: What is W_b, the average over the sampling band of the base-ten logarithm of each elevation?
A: 2.02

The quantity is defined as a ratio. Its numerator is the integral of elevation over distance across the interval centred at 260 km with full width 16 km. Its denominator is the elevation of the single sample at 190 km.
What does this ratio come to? 20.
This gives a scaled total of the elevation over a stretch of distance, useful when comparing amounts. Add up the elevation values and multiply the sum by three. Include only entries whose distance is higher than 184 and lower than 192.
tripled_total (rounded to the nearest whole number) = 522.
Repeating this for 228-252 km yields 1917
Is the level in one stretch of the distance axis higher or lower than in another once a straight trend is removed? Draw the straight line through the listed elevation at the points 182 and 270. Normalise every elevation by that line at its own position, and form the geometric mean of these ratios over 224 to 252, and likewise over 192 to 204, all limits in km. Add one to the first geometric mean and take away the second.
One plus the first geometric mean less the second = 1.38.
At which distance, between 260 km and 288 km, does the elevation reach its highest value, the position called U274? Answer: 274 km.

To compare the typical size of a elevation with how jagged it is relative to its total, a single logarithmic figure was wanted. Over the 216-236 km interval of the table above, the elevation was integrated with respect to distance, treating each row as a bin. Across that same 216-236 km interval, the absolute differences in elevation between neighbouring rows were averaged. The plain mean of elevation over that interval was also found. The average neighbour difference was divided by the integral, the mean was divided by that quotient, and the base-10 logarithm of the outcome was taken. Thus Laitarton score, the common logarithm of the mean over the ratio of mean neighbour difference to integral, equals 4.4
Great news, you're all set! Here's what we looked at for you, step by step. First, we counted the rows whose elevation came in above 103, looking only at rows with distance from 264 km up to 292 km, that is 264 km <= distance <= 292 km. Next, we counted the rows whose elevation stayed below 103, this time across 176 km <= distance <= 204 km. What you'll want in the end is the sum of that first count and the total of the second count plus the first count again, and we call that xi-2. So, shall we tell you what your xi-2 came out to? 19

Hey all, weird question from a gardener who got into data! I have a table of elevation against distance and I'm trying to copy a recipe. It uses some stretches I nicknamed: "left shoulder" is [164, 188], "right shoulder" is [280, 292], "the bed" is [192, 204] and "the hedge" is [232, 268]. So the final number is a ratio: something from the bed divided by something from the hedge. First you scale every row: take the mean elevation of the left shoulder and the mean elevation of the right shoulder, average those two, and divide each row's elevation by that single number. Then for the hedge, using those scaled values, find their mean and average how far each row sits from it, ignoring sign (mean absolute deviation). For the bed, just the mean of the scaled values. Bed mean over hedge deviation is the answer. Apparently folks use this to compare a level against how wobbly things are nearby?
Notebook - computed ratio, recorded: 40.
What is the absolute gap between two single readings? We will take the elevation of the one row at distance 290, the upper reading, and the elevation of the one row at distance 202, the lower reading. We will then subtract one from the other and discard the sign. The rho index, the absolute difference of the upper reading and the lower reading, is 47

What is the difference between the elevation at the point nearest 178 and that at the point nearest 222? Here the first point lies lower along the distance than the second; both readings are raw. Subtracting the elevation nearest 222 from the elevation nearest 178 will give 10.9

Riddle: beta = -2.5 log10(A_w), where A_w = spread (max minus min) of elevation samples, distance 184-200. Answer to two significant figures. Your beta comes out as -3.6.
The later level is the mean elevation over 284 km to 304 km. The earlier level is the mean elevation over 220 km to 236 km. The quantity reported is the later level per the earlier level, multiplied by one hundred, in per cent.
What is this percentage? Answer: 107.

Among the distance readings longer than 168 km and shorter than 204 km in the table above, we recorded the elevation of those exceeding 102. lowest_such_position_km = 170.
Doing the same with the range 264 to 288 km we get 266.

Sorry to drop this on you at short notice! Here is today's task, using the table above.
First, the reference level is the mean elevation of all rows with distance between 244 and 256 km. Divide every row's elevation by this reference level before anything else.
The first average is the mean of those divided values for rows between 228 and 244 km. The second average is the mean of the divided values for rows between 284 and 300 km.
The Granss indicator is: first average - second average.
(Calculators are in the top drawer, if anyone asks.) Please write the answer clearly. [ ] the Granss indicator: 0.018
